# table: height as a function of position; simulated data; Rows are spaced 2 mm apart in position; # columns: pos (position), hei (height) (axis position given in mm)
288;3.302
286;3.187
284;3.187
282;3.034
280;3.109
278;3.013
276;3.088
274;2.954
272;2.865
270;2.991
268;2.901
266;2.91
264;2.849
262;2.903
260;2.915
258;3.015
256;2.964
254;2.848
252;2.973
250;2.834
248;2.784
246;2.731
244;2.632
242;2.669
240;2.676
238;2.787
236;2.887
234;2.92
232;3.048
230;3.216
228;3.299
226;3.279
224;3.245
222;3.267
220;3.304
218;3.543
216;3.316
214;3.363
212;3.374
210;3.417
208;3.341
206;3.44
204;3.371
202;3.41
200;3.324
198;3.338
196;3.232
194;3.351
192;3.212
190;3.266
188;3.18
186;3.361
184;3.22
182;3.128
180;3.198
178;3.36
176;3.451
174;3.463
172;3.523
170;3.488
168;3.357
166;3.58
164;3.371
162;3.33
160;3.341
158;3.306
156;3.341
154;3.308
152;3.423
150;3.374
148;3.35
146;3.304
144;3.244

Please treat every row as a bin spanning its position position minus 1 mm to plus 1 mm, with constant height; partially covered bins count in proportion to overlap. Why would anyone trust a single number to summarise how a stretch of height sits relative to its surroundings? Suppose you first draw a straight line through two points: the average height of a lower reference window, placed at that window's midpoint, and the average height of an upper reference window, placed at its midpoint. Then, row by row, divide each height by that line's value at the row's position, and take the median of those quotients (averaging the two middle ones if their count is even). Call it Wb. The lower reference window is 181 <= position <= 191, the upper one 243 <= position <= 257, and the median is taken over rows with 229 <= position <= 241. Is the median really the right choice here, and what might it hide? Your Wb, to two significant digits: 0.99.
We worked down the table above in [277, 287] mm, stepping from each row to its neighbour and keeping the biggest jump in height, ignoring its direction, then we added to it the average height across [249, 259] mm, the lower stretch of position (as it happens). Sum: 3.08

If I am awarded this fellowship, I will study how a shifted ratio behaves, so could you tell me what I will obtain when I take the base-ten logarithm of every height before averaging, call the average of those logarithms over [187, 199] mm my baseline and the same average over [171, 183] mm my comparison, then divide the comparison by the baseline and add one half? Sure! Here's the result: 1.52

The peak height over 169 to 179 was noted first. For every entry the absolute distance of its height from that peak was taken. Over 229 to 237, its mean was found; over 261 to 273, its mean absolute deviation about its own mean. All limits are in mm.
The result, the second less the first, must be -0.47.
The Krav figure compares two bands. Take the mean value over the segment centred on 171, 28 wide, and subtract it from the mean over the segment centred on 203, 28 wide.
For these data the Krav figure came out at -0.03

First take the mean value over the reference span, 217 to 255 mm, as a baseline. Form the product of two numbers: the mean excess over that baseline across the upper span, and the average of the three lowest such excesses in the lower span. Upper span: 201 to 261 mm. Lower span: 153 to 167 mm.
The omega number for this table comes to 0.031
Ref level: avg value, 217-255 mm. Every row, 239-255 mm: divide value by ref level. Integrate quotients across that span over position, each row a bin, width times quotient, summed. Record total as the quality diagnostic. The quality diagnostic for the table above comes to 15 mm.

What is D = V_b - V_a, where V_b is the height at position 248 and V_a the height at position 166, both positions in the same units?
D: -0.8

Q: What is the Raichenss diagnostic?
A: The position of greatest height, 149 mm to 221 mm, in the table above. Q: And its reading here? 166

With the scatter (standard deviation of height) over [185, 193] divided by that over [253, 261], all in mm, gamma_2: 1.11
